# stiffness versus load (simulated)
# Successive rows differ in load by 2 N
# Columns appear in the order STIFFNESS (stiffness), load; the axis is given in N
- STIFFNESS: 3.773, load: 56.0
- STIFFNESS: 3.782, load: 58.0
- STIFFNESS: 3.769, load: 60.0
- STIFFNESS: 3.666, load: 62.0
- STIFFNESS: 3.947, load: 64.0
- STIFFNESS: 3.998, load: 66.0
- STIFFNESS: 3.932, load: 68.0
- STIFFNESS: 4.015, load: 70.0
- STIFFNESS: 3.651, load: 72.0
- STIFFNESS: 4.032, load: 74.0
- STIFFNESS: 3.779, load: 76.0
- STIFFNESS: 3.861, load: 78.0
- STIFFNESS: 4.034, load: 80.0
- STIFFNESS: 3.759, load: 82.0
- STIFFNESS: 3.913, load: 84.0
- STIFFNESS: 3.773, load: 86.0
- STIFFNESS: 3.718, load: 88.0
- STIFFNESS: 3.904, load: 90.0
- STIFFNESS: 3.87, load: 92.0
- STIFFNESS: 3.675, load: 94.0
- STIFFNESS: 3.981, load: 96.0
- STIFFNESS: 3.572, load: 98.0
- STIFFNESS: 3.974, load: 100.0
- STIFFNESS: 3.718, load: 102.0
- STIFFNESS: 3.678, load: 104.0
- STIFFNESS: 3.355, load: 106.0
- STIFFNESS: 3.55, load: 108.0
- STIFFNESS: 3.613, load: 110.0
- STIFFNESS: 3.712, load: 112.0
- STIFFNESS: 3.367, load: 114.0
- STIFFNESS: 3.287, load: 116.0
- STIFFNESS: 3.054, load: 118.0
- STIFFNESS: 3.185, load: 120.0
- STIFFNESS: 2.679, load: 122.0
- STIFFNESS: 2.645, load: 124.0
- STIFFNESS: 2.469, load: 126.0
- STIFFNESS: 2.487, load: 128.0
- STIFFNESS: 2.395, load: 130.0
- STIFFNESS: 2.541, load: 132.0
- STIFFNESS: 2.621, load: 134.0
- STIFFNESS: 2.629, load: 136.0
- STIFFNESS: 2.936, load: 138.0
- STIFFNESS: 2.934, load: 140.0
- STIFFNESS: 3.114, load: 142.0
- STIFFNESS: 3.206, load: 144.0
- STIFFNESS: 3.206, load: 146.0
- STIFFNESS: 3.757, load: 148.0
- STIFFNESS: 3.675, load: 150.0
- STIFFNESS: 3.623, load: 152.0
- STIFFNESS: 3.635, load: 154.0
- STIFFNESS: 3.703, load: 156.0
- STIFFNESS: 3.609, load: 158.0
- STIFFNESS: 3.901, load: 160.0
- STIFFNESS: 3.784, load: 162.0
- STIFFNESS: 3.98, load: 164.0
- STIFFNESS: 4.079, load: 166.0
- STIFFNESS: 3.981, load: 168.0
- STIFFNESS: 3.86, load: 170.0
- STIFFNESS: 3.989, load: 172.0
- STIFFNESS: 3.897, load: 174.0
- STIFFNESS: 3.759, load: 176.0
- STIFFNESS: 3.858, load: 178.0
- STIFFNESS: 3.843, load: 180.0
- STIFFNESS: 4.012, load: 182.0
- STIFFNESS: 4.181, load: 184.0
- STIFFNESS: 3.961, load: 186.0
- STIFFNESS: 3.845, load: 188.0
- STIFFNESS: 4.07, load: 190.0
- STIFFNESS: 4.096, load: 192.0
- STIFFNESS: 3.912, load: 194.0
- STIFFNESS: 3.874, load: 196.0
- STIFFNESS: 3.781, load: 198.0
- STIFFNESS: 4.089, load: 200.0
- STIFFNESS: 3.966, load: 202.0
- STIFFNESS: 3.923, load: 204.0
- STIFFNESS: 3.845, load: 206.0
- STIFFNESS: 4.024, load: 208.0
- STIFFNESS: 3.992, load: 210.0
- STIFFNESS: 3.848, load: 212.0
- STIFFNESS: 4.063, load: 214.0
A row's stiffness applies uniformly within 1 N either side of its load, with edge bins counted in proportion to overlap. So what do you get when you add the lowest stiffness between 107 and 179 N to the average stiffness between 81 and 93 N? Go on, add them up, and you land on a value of 6.22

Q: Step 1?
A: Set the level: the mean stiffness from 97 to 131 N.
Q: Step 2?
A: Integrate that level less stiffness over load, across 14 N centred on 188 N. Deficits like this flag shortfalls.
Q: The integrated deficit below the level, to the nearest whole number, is -11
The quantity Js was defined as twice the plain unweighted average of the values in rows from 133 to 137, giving 5.25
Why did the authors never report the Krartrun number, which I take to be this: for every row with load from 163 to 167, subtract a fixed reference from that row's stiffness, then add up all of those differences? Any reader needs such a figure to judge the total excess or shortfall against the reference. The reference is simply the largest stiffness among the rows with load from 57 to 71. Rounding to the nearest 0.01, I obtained 0.03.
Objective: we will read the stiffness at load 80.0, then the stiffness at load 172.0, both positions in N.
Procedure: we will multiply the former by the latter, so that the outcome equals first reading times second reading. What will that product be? 16.1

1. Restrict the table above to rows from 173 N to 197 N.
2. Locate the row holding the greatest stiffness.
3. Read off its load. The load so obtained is 184.0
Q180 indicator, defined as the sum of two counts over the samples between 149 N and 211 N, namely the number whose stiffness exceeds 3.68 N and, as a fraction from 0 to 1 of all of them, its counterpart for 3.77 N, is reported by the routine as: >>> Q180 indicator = 27.8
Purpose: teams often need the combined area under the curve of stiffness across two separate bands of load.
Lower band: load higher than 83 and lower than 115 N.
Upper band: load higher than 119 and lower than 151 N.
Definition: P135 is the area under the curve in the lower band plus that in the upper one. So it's 212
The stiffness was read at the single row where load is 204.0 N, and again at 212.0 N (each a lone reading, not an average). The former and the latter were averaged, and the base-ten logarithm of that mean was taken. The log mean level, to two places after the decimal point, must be 0.59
